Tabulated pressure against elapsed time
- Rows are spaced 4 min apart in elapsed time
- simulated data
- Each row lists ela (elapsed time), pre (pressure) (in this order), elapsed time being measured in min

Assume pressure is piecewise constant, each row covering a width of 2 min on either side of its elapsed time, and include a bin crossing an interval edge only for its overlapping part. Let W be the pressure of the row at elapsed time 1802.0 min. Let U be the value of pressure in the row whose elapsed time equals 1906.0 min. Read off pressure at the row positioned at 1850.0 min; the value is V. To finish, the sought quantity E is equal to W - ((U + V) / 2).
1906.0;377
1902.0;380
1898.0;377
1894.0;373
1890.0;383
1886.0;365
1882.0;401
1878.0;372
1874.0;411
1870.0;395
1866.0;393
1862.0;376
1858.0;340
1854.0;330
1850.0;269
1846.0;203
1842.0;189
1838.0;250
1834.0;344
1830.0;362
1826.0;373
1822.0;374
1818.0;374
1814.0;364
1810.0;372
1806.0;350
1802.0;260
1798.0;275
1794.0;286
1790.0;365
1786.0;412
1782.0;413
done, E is -63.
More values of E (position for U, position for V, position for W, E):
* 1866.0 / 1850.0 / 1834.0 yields 13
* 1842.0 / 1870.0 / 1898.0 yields 85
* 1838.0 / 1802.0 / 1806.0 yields 95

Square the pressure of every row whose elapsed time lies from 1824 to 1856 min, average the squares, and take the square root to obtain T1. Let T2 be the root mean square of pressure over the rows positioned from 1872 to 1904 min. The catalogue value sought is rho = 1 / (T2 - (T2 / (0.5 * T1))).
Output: 0.0026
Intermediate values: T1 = 298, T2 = 383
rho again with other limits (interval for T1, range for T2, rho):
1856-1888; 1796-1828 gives 0.0029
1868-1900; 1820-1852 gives 0.0033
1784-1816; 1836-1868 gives 0.0033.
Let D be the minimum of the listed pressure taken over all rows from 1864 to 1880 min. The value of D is 372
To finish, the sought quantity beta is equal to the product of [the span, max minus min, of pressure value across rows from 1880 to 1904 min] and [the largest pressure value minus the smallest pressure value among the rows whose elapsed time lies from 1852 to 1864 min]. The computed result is 1656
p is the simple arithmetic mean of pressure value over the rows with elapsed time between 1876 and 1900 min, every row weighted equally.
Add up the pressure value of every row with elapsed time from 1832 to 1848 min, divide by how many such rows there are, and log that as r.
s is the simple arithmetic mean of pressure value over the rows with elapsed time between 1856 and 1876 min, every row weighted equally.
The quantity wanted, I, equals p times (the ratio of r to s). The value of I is 244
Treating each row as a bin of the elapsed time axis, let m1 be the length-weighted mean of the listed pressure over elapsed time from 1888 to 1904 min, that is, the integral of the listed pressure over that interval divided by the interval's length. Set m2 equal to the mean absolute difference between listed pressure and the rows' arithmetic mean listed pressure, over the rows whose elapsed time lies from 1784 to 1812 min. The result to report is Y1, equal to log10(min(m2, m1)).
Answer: 1.69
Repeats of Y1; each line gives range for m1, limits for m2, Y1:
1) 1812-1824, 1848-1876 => 1.60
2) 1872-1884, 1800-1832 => 1.39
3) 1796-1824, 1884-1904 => 0.72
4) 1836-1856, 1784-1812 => 1.69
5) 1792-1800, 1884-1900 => 0.74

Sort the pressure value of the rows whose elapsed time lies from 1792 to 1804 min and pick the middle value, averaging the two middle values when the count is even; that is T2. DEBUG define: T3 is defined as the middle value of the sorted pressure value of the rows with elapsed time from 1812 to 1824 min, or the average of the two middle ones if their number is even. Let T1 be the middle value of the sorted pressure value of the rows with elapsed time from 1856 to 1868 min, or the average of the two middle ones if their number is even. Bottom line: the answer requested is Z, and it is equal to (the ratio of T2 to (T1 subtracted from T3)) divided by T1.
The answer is -0.37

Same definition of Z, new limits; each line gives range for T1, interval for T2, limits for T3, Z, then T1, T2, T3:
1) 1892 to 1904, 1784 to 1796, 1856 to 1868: -0.97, 377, 365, 376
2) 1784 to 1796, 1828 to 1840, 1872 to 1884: 0.03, 365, 344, 401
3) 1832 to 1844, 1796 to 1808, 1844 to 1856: 0.06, 250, 275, 269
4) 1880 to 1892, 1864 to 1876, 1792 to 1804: -0.01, 383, 395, 275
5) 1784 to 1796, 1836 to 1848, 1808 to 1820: 0.08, 365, 203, 372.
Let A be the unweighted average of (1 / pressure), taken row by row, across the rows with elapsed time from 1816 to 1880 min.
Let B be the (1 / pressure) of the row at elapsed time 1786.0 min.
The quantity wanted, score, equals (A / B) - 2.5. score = -1.20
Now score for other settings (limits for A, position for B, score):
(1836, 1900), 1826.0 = -1.34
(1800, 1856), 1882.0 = -1.16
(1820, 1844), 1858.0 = -1.35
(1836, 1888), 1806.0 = -1.37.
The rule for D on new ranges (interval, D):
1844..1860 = 203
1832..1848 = 189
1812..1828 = 364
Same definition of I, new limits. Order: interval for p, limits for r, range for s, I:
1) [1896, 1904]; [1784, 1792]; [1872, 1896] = 383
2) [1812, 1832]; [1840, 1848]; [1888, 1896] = 192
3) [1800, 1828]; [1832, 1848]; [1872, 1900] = 227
